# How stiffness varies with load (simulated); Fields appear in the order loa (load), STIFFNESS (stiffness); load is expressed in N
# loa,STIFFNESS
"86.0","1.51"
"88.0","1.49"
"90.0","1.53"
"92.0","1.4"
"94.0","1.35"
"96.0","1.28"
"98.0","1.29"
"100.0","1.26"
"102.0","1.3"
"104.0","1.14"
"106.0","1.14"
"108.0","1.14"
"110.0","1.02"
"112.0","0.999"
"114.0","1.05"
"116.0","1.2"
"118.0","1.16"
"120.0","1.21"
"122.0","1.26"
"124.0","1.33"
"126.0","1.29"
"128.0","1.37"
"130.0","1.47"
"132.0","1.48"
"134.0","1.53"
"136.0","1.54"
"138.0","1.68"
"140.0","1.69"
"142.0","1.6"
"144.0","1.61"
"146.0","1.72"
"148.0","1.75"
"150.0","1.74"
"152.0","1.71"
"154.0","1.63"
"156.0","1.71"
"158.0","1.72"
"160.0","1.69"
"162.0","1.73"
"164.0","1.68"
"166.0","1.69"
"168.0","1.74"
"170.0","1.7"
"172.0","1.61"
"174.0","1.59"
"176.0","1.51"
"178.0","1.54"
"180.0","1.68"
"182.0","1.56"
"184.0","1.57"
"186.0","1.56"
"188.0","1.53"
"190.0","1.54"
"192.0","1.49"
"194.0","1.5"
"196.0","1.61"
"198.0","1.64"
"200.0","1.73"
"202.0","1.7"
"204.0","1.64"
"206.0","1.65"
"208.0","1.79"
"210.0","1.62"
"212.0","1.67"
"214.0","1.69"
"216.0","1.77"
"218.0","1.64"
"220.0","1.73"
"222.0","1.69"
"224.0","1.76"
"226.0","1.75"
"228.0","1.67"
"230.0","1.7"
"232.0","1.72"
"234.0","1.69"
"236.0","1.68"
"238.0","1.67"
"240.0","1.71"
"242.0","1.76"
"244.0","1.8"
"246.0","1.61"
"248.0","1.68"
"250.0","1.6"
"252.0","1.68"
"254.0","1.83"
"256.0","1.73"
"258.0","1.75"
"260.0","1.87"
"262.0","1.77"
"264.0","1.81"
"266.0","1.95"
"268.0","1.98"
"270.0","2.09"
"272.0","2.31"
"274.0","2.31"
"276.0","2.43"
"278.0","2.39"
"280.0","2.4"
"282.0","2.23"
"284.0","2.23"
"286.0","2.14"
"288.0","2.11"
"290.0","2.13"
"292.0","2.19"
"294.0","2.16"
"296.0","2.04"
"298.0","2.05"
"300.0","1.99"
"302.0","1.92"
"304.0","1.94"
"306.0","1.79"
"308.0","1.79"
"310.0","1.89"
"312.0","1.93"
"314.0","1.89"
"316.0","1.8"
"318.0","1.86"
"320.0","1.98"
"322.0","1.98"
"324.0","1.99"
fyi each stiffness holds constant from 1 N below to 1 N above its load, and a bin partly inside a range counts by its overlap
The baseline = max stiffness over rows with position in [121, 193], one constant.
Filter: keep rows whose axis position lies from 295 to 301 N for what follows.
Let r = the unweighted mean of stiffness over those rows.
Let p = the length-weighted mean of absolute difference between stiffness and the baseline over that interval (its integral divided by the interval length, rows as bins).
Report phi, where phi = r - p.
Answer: 1.75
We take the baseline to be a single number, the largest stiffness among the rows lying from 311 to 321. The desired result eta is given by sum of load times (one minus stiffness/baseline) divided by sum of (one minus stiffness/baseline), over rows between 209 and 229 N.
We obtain 218.6 N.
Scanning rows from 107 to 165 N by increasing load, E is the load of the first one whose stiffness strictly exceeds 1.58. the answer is 138.0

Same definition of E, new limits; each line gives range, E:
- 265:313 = 266.0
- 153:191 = 154.0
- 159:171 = 160.0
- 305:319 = 306.0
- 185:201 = 196.0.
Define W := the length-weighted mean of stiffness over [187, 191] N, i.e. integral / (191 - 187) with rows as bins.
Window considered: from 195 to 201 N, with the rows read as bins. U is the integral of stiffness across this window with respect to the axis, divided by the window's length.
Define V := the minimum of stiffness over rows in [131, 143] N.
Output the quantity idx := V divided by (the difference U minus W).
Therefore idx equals 12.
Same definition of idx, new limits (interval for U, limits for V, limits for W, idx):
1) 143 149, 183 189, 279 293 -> -3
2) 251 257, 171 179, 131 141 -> 9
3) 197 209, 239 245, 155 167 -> -147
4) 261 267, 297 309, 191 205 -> 8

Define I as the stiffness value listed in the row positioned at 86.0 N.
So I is 1.51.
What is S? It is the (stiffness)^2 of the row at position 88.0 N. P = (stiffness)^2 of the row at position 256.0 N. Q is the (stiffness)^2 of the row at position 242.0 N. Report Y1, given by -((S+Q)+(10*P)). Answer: -35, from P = 3.0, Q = 3.1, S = 2.2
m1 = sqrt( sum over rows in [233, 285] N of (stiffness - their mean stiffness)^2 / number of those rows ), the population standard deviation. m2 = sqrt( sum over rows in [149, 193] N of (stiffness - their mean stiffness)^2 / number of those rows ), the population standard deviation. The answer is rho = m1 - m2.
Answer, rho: 0.19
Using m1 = 0.27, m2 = 0.082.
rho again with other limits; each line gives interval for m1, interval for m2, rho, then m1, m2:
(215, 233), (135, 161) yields -0.02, 0.04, 0.060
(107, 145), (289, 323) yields 0.10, 0.22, 0.120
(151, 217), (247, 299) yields -0.16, 0.08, 0.242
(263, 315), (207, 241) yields 0.14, 0.19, 0.045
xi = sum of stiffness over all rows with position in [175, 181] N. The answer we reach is 4.7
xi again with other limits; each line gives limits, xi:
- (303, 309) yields 5.5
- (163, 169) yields 5.1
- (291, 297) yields 6.4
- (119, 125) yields 3.8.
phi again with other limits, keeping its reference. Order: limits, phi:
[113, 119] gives 0.52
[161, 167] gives 1.65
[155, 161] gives 1.66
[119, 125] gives 0.78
